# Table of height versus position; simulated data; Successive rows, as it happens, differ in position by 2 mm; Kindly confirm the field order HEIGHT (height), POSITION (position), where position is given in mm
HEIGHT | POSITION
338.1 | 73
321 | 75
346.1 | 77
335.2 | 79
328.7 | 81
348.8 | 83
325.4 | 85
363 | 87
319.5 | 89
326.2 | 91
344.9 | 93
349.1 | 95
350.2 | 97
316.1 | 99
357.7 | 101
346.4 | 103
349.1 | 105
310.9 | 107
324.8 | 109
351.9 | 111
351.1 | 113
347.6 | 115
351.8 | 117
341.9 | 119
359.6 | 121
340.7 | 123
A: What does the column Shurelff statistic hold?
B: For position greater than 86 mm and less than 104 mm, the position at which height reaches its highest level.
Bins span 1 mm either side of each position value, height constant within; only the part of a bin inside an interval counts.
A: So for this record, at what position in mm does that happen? 87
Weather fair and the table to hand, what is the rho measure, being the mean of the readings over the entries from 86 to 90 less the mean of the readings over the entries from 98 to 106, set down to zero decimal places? -1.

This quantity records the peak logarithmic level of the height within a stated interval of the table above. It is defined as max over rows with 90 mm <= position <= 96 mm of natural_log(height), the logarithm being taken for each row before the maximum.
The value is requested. 5.86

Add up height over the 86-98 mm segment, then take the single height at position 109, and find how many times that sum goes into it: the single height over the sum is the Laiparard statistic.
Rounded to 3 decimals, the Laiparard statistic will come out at 0.158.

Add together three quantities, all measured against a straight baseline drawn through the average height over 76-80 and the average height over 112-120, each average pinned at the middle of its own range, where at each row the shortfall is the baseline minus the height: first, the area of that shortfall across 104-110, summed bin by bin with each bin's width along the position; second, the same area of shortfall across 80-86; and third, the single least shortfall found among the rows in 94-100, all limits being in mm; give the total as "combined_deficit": 147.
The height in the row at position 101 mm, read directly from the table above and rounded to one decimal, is 357.7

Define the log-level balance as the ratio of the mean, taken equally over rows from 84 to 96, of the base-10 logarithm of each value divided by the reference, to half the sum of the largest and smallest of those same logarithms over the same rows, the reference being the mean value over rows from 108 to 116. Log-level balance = 1.9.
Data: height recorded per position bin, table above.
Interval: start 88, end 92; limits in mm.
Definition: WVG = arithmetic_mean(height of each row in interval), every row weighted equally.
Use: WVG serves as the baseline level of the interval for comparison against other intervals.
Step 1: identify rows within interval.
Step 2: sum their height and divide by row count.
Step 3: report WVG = 323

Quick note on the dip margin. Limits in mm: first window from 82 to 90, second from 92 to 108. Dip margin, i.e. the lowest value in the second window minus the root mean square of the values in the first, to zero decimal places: -29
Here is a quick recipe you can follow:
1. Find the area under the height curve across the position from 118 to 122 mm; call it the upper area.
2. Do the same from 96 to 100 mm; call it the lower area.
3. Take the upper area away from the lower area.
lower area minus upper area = -70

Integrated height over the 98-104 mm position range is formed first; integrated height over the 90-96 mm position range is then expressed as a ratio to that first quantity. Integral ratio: 1.000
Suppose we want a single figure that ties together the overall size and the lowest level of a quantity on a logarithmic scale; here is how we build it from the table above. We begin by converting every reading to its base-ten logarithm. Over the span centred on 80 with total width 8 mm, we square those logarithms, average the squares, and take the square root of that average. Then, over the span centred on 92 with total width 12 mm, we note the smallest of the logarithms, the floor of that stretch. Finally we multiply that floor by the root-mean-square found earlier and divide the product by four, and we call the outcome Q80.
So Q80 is 1.58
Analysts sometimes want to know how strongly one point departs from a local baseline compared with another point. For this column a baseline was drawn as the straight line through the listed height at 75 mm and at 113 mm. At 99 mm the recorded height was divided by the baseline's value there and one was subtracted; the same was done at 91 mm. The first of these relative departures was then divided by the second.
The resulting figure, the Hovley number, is 3.1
